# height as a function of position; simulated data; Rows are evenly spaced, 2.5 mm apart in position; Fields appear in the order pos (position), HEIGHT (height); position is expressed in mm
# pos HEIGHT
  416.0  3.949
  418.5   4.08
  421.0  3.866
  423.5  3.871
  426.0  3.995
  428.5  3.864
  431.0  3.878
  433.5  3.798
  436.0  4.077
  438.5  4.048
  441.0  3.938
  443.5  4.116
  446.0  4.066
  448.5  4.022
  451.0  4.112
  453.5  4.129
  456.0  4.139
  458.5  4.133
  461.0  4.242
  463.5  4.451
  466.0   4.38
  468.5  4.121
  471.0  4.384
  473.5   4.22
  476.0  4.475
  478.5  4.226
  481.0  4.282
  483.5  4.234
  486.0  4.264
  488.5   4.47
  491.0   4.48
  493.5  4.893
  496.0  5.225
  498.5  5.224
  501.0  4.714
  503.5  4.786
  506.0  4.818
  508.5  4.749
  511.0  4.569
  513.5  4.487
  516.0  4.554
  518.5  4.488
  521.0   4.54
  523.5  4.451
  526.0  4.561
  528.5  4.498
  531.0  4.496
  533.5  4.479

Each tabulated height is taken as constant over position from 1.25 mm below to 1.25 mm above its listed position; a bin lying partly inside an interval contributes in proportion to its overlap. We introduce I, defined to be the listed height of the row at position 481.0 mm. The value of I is 4.282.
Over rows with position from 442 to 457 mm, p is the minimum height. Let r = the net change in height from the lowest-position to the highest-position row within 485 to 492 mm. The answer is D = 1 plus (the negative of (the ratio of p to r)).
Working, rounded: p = 4.022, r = 0.22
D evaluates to -18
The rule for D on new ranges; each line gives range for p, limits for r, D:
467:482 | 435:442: 31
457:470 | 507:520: 17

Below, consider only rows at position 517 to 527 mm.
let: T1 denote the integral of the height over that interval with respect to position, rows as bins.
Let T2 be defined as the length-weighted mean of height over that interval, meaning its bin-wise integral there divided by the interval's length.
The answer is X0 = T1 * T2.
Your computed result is 203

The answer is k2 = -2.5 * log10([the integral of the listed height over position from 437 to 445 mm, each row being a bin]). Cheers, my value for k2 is -3.77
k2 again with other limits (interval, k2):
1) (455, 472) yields -4.65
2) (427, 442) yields -4.43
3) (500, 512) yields -4.39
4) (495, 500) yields -3.54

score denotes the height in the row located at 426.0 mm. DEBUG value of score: 3.995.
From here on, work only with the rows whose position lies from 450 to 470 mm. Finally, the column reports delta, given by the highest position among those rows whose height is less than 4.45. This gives 468.5 mm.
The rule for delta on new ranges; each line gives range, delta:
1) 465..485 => 483.5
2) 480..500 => 486.0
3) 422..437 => 436.0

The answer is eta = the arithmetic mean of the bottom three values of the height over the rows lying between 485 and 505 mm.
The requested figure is 4.40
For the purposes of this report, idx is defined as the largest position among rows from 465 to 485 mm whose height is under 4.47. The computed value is 483.5 mm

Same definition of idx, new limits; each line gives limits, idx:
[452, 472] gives 471.0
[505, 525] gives 523.5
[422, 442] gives 441.0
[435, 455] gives 453.5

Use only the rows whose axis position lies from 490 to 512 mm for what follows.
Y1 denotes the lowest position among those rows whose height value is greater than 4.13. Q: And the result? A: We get 491.0 mm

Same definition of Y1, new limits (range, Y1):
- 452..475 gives 456.0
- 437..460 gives 456.0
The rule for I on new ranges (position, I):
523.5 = 4.451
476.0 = 4.475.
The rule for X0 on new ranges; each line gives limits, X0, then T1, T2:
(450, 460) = 171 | 41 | 4.1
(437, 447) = 163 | 40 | 4.0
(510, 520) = 205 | 45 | 4.5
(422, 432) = 152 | 39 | 3.9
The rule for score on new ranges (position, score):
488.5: 4.47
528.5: 4.498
